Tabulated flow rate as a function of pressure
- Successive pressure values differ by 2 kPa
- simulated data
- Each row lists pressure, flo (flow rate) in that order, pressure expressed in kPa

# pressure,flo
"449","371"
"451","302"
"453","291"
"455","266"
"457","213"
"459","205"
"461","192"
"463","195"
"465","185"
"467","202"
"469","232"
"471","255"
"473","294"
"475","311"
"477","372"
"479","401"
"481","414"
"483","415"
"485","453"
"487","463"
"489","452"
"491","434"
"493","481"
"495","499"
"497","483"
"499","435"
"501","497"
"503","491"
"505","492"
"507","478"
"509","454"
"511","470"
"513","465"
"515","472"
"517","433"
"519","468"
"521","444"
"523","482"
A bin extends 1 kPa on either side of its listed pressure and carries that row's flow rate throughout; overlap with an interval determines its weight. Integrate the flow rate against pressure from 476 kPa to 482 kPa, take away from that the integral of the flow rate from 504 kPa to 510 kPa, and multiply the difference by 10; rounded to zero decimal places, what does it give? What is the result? -4740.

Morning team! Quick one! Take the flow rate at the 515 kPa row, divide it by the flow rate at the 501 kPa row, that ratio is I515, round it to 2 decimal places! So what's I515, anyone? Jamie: 0.95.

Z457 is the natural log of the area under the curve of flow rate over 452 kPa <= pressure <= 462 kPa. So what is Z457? 7.8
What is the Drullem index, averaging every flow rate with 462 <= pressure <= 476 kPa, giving 239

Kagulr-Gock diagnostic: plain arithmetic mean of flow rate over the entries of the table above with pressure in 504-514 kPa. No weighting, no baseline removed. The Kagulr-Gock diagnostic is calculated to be 472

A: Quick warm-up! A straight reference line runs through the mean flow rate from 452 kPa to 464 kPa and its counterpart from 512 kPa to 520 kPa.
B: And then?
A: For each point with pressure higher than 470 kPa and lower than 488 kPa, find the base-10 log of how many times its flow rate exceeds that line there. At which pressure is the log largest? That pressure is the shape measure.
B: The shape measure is 485 kPa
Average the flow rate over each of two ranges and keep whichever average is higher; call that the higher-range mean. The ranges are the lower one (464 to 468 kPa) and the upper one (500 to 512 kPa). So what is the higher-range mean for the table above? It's 480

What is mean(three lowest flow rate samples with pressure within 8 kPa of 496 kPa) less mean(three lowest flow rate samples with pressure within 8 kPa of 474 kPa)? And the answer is 211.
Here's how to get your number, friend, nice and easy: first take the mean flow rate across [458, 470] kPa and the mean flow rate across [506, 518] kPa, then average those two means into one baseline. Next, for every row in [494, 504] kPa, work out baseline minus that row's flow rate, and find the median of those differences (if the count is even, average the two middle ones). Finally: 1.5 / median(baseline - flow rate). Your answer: -0.0094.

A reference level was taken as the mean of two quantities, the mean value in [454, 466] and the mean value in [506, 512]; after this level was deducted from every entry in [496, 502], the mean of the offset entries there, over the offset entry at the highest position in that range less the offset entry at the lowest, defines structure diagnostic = 10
